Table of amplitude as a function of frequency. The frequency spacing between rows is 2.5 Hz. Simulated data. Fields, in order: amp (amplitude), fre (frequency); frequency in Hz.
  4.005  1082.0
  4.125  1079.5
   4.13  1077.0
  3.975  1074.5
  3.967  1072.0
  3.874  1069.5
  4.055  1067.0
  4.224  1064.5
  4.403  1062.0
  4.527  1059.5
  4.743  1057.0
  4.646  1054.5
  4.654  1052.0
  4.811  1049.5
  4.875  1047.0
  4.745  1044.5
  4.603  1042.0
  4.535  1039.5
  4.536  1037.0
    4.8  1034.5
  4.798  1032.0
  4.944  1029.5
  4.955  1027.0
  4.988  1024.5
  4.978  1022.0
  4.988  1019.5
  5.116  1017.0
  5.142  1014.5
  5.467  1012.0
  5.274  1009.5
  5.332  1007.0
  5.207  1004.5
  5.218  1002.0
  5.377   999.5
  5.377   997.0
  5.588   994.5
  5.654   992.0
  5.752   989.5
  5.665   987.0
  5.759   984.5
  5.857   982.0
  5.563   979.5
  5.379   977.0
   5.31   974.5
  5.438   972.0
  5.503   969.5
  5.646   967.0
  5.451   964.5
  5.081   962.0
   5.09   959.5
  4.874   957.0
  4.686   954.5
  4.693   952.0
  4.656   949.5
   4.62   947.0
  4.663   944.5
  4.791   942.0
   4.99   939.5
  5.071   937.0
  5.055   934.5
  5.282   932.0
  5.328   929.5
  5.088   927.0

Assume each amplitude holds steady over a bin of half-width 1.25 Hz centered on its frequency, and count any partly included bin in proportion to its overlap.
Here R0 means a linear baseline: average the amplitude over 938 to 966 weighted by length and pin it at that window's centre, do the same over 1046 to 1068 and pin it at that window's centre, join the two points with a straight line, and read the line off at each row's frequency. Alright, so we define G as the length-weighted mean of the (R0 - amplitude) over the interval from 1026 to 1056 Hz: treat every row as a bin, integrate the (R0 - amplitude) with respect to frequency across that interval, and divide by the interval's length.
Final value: -0.14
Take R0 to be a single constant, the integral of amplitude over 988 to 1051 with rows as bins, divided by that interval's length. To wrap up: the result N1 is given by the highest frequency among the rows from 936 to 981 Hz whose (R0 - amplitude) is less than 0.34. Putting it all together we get 979.5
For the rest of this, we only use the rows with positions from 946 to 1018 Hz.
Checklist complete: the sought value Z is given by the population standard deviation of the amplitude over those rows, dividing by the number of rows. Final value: 0.34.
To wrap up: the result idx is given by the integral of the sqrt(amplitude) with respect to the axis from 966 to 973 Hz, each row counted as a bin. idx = 16.5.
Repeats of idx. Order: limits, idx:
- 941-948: 15.2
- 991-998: 16.5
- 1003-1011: 18.4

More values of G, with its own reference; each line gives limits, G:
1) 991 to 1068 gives -0.28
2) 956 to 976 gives -0.47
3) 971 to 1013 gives -0.73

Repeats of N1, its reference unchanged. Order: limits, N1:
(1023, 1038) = 1034.5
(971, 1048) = 1047.0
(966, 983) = 982.0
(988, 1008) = 1007.0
